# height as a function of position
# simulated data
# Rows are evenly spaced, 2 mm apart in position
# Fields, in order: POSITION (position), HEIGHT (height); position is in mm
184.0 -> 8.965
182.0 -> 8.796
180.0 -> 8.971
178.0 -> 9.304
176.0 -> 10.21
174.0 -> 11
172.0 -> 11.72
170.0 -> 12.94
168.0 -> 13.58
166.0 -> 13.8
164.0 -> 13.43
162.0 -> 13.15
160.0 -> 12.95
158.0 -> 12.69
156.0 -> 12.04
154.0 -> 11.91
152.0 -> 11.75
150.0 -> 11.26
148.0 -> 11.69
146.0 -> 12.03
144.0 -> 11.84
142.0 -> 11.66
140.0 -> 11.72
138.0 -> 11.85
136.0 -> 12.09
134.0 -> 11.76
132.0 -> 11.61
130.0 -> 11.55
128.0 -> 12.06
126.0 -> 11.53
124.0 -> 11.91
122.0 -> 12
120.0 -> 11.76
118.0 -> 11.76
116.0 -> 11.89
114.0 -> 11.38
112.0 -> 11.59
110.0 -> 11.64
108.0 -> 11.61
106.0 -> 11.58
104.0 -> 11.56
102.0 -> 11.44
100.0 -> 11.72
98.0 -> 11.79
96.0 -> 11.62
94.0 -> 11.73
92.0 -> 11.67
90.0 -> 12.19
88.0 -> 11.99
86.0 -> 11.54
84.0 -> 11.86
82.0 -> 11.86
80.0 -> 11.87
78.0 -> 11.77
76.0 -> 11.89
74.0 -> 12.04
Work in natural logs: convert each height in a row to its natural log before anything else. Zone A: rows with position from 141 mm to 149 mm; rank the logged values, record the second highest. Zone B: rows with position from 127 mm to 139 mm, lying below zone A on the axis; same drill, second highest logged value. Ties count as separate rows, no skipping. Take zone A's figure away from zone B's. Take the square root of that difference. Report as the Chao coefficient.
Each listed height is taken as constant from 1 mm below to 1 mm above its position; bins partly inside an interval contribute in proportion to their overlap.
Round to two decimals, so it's 0.14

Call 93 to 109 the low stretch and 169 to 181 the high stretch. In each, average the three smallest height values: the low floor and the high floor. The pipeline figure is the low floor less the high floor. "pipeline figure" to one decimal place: 2.0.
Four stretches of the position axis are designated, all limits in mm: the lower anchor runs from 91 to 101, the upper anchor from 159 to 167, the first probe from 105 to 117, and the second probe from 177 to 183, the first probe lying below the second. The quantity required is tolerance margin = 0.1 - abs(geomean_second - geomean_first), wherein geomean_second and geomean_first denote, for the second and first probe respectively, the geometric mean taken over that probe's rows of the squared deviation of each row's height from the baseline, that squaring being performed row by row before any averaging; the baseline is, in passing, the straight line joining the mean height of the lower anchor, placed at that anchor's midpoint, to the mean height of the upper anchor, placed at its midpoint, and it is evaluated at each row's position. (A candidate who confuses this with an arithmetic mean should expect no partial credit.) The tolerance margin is -21.9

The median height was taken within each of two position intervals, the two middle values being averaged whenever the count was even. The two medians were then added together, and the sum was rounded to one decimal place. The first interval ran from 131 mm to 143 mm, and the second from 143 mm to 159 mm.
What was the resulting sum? 23.6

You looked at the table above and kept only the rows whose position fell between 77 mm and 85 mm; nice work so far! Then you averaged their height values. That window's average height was 11.8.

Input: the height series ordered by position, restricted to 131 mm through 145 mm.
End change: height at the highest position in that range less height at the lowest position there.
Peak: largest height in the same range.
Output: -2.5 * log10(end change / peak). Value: 4.3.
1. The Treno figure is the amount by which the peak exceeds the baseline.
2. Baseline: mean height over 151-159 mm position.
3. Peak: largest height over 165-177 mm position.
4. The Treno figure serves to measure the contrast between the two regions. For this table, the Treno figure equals 1.7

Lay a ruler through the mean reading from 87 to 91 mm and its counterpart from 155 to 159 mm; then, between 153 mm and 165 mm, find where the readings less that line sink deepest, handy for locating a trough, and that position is 154.0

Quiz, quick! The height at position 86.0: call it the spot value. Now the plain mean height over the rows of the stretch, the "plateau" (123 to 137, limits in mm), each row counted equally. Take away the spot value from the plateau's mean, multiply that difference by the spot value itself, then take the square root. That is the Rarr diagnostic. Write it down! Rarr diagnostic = 1.7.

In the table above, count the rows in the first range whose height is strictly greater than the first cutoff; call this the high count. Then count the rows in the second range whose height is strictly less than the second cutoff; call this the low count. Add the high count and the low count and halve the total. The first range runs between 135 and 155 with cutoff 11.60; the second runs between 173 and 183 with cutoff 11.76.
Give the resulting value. 7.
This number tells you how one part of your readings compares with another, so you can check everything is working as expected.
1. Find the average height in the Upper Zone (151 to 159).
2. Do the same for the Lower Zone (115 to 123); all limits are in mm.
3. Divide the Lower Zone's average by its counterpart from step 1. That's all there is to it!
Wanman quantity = 0.98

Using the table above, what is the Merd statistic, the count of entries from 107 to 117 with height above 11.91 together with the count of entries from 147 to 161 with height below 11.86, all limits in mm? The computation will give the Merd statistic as 3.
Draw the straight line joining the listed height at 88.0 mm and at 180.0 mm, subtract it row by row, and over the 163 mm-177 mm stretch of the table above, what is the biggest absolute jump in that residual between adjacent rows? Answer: 1.2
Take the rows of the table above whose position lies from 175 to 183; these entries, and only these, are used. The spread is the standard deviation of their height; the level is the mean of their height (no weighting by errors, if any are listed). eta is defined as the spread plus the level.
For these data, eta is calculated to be 9.9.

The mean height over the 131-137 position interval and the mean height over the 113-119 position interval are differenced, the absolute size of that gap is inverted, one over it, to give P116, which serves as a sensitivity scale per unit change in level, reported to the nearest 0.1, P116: 7.0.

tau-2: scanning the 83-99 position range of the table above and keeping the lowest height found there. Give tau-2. 11.54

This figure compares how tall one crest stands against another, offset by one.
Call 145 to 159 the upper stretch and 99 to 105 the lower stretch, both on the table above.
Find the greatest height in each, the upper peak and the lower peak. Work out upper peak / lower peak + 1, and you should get 2.08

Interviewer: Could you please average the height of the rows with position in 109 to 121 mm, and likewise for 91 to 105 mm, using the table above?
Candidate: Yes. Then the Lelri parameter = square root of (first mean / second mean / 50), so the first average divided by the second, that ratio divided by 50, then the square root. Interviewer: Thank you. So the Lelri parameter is 0.142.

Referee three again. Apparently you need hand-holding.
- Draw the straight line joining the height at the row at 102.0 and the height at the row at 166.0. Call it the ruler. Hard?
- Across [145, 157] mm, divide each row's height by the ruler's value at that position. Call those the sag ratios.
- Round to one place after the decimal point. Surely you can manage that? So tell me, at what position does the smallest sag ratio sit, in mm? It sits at 150.0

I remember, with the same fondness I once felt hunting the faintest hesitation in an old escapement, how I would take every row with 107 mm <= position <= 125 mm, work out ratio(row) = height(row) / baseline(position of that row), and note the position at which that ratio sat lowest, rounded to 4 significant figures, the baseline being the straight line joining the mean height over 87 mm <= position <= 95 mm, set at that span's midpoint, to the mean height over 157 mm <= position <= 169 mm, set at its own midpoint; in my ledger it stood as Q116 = 114.0 mm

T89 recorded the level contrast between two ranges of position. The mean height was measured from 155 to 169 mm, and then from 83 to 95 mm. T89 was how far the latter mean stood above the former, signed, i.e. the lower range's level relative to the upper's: -1.3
